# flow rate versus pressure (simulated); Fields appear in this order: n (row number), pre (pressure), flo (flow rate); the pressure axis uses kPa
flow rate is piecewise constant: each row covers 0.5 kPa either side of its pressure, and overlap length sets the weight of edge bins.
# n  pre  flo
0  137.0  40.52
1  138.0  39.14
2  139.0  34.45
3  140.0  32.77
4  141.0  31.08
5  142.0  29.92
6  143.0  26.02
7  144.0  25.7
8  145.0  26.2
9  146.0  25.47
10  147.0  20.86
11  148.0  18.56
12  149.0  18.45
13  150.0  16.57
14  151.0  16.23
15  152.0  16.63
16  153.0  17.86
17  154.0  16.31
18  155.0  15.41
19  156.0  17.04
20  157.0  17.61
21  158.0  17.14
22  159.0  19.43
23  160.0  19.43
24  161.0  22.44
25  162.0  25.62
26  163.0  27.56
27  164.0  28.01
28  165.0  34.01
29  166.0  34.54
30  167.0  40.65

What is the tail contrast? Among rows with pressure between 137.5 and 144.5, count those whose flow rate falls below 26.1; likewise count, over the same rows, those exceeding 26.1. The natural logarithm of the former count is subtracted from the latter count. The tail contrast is 4.3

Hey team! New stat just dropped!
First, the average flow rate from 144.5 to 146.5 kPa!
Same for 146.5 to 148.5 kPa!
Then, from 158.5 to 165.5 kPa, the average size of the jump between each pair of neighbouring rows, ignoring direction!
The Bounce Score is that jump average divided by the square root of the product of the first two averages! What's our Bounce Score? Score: 0.11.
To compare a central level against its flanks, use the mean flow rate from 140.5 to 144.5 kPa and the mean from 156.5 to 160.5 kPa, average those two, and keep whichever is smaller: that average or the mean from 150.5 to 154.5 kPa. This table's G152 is 16.8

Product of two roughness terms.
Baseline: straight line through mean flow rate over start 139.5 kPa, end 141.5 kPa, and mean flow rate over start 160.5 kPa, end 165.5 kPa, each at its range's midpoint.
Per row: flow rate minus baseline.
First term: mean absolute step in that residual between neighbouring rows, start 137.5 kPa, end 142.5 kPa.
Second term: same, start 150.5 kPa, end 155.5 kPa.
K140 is 2.2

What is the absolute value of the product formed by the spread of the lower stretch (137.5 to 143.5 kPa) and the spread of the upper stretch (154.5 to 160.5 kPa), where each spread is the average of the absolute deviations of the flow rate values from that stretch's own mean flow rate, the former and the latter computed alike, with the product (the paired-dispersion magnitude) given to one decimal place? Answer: 3.8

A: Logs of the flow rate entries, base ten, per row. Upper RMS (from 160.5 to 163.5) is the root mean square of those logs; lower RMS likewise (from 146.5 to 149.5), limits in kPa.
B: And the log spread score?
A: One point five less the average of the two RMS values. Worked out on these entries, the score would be 0.157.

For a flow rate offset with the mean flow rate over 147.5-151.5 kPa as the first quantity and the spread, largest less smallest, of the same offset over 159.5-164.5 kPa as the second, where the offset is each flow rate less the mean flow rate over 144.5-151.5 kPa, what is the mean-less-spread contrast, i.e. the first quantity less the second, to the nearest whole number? -11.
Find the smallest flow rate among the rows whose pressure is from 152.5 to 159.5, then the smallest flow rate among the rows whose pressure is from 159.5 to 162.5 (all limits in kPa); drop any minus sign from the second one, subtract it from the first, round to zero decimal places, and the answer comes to -4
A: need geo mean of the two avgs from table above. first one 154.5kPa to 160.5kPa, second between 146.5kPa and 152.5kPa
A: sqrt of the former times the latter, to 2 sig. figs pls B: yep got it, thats 18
